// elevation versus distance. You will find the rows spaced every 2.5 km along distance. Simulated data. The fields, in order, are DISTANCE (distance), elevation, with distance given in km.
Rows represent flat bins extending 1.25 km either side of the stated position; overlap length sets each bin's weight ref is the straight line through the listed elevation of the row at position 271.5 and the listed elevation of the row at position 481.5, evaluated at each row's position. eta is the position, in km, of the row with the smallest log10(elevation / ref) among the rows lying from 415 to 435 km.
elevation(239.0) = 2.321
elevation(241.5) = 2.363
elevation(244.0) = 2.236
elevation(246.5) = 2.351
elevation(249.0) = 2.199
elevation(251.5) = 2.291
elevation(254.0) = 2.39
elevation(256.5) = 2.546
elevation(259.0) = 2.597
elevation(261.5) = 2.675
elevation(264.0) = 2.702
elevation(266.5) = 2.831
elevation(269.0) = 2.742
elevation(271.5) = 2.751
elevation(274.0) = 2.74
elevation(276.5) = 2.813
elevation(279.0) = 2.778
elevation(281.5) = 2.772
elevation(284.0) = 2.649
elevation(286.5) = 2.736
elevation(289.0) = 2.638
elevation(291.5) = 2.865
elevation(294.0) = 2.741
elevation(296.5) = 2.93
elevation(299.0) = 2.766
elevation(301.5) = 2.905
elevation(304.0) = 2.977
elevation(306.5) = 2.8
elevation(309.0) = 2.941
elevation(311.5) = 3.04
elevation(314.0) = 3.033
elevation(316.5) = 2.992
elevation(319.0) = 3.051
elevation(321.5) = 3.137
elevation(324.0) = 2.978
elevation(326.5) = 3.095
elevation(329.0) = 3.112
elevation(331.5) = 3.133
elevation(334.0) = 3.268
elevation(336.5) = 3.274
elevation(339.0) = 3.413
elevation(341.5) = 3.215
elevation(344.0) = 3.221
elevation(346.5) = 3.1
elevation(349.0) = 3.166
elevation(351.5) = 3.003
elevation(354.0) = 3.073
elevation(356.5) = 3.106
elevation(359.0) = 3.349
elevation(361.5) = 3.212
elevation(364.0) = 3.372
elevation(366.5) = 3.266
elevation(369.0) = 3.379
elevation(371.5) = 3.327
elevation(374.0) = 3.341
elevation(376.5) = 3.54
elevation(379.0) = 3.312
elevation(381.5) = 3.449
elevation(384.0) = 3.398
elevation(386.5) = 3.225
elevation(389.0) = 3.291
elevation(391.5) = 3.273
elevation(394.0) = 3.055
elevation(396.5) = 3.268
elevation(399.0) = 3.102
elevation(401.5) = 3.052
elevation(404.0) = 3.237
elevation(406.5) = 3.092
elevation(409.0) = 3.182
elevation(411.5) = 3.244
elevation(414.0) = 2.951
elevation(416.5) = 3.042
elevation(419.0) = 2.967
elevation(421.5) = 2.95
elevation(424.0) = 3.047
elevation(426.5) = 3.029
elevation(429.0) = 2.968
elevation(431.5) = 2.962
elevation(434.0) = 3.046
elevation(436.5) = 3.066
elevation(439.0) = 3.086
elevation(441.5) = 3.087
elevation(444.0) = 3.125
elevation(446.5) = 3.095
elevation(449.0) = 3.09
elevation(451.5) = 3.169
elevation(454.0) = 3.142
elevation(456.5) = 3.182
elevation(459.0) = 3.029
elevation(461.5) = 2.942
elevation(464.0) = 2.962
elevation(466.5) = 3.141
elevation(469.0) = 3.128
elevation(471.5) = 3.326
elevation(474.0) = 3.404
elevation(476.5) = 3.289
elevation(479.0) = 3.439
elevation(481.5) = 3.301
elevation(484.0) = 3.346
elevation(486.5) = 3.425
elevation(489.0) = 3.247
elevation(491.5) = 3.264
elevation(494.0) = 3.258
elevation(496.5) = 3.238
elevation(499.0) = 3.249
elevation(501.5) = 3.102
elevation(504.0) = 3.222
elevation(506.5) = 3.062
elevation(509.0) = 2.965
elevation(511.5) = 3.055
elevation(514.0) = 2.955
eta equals 431.5 km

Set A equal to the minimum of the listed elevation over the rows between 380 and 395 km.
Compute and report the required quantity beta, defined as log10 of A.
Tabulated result 0.49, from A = 3.055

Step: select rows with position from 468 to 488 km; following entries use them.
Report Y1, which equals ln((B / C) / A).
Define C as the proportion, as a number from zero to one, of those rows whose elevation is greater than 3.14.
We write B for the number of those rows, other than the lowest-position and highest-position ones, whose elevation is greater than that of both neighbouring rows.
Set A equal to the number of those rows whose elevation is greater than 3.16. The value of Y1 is -1.1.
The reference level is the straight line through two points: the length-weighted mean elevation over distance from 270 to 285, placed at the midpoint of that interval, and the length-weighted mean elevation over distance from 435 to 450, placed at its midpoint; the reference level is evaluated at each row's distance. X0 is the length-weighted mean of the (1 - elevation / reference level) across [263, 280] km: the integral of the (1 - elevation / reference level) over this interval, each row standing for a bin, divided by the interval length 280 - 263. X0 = -0.010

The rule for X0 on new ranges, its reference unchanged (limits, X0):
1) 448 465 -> 0.014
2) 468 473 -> -0.029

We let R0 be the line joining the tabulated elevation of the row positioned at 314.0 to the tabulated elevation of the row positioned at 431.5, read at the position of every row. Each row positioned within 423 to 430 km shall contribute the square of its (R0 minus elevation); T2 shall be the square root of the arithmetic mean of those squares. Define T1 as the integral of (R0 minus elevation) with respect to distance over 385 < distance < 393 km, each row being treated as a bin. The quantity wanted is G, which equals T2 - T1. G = 2.2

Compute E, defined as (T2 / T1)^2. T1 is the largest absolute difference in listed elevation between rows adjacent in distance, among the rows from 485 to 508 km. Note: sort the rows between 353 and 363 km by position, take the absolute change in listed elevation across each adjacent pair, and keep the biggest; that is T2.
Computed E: 1.9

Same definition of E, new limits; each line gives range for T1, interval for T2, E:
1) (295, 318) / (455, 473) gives 1.3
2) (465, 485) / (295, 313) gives 0.8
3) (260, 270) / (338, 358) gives 2.4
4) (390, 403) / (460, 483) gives 0.8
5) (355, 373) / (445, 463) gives 0.4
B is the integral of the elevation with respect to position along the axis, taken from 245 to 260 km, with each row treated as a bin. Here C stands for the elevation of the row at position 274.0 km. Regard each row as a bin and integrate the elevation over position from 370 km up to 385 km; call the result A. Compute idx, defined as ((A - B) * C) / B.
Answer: 1.15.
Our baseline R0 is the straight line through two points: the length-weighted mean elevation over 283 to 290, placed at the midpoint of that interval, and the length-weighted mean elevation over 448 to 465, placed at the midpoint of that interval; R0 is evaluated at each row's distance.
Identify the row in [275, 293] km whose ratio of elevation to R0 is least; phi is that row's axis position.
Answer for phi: 289.0 km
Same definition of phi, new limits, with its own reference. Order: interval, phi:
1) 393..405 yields 401.5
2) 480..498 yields 496.5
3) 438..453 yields 449.0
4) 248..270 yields 249.0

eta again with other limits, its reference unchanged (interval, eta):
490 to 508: 506.5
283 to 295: 289.0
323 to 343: 324.0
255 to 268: 256.5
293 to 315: 294.0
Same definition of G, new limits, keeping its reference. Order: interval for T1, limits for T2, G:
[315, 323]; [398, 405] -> 0.4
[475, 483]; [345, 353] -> 3.4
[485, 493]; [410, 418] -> 3.2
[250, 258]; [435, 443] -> -5.2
